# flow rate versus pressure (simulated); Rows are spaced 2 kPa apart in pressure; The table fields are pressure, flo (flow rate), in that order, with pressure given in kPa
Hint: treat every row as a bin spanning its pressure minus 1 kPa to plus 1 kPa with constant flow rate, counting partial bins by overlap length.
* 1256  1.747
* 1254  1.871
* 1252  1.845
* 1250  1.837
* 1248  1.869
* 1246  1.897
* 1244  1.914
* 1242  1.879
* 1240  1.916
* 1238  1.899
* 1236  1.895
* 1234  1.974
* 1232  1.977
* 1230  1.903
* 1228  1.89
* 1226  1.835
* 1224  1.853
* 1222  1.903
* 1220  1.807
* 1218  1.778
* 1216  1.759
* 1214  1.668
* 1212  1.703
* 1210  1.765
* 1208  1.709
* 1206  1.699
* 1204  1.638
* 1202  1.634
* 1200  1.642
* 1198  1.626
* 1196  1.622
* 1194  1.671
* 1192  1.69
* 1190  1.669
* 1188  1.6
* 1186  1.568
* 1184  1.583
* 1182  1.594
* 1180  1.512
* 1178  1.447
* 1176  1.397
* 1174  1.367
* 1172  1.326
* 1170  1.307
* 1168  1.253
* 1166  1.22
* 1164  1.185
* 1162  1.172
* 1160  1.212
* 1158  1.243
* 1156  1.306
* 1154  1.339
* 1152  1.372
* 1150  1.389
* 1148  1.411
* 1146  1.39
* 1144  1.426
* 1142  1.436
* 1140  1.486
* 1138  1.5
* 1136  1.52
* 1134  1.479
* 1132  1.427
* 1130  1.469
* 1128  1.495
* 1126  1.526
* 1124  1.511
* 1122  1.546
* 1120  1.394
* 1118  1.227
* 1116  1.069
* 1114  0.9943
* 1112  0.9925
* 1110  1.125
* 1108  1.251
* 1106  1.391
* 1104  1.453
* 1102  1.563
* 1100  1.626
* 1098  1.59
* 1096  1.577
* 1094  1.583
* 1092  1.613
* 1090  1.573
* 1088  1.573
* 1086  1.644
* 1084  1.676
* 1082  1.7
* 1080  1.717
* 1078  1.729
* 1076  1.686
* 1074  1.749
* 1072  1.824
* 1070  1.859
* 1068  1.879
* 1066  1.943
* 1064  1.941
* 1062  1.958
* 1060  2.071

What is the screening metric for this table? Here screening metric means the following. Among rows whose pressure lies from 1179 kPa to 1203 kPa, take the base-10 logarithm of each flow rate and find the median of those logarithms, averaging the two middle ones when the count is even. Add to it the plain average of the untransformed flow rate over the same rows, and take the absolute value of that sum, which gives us 1.8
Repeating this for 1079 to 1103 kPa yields 1.8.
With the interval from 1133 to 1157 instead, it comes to 1.6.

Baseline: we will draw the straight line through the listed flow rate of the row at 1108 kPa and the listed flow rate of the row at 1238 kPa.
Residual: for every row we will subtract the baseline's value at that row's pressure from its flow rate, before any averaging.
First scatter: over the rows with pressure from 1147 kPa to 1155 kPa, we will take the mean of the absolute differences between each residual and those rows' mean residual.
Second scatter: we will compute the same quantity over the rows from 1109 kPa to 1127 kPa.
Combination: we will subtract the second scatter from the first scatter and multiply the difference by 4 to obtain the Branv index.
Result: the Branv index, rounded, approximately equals -0.60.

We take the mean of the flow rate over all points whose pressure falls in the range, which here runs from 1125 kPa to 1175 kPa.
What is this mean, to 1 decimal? 1.4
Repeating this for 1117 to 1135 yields 1.5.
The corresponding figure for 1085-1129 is 1.4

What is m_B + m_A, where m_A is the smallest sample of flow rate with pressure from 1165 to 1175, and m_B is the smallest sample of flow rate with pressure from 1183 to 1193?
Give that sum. 2.79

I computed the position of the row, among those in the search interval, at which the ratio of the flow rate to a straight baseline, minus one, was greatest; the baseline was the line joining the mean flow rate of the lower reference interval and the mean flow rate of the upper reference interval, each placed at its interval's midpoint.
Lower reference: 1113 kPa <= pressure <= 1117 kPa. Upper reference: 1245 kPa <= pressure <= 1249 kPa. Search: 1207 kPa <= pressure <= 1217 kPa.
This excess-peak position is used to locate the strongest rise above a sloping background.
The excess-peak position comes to 1210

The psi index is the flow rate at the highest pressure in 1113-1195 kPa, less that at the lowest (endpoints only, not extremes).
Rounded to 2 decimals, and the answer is 0.68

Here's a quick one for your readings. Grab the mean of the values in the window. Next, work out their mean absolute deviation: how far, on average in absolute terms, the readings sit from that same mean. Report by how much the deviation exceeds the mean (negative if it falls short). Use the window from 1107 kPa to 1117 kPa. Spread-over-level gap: -1.01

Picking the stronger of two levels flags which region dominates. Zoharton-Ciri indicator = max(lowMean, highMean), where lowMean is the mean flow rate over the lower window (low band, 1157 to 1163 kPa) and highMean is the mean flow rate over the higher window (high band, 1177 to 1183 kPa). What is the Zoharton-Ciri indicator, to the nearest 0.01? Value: 1.52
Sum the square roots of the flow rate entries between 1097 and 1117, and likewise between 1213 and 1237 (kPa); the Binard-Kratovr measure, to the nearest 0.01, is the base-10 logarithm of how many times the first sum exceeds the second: -0.16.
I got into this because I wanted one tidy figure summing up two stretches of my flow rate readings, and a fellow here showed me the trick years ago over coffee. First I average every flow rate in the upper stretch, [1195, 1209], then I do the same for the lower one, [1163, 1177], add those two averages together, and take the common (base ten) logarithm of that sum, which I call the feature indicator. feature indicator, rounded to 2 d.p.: 0.47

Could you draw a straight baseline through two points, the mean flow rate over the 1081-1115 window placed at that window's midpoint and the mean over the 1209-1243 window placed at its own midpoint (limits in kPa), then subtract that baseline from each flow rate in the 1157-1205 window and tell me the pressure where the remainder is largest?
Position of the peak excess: 1192 kPa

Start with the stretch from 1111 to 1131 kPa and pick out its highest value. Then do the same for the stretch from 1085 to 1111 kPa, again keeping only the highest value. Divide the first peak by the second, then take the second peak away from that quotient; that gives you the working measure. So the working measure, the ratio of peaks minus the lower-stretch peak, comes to -0.7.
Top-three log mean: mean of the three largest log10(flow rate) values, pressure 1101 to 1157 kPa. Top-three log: 0.189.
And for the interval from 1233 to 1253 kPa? 0.287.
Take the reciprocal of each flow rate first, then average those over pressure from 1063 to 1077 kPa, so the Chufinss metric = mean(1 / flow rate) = 0.545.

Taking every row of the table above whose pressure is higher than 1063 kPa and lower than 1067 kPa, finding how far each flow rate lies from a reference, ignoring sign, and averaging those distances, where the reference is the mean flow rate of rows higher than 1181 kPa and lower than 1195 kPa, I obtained 0.32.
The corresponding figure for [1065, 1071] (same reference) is 0.27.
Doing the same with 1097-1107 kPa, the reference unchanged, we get 0.10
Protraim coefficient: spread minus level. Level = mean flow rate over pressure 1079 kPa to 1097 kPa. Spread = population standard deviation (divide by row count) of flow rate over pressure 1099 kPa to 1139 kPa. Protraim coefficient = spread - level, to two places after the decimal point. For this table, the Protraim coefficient -1.44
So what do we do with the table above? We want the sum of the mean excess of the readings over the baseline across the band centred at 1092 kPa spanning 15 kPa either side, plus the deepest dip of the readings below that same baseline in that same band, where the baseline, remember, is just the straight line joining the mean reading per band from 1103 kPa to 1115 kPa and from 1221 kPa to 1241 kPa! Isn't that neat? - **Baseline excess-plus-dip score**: 0.290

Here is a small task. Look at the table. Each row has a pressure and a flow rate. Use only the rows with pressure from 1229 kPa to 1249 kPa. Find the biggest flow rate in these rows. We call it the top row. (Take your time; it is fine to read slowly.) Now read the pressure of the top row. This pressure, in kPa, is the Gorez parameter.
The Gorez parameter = 1232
